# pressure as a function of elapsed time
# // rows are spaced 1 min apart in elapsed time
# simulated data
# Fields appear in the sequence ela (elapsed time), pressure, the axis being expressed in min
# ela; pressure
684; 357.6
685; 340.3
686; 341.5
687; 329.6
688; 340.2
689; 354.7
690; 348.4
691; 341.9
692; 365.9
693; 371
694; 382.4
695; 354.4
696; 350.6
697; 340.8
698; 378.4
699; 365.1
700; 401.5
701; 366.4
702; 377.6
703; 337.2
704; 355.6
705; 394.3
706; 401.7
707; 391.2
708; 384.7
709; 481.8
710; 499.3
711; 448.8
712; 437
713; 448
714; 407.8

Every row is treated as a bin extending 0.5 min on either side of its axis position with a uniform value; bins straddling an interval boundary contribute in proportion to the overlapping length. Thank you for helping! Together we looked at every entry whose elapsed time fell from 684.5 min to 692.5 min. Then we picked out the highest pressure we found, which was 365.9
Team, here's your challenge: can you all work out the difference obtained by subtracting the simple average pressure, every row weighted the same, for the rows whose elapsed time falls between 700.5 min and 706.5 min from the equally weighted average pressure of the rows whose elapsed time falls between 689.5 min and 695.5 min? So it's -11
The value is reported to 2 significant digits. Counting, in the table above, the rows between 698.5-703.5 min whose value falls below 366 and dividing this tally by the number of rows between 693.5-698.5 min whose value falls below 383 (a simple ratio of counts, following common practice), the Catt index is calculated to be 0.40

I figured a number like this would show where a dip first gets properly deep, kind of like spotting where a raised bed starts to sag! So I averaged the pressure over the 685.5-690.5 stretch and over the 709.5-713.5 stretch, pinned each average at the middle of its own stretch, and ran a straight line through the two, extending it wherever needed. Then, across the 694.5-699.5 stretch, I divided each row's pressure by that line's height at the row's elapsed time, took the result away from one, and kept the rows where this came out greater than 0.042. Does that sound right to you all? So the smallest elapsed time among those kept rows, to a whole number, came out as 695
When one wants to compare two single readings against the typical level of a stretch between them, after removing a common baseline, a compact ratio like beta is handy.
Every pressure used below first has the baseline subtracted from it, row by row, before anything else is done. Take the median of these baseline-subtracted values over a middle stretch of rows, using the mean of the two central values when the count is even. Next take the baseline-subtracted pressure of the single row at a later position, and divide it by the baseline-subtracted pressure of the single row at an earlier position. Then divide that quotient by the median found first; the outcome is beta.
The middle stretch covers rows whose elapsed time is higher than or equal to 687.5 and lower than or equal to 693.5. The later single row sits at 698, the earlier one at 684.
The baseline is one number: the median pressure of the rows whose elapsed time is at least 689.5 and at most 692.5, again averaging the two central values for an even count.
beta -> 1.0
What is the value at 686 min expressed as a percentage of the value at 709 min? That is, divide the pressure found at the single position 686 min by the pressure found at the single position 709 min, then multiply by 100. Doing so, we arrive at 71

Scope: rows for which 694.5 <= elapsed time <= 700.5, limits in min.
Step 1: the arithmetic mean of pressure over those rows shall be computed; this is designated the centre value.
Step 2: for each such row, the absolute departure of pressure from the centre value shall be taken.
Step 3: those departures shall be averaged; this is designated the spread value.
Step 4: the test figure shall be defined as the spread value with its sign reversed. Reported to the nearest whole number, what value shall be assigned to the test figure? -17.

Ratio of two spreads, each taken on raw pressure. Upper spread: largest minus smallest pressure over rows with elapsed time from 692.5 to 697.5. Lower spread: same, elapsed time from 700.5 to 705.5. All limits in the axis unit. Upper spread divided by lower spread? 0.73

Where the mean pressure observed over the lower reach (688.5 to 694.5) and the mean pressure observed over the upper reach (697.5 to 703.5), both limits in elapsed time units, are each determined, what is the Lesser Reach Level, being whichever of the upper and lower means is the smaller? 361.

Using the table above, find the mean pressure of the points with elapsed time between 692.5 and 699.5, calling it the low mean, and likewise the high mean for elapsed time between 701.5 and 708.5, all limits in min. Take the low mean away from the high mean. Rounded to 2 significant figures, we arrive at 14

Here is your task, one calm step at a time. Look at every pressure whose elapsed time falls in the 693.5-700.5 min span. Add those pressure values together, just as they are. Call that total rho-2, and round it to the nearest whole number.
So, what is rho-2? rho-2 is 2573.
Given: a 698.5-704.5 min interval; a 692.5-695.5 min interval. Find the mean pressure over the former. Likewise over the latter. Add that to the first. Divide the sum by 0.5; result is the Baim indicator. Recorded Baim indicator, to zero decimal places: 1473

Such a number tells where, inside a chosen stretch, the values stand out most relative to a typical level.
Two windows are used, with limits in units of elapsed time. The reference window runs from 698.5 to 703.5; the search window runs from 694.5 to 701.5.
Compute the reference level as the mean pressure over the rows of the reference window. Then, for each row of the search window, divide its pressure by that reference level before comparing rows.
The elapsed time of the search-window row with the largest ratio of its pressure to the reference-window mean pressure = 700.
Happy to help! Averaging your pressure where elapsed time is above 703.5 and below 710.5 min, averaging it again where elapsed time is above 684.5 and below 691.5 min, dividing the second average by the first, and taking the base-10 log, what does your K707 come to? -0.084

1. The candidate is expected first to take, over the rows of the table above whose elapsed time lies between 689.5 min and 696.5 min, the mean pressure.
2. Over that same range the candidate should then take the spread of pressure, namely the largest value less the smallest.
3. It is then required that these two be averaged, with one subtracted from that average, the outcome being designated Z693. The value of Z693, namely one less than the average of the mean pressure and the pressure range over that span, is 199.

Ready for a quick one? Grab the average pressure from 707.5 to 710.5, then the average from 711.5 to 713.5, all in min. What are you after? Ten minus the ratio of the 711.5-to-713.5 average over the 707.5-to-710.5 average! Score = 9.03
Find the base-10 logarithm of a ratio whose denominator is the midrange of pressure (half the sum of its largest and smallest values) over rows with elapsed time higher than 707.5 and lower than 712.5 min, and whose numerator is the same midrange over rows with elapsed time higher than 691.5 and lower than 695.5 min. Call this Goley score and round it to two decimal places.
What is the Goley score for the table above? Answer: -0.08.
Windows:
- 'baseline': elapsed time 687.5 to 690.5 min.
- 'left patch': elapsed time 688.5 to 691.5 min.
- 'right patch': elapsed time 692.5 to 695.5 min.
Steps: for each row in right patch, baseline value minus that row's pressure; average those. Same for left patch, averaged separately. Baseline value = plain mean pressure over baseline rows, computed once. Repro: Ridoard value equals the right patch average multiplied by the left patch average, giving 12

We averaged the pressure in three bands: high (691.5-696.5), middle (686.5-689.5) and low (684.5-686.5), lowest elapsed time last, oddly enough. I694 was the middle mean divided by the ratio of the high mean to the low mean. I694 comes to 319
